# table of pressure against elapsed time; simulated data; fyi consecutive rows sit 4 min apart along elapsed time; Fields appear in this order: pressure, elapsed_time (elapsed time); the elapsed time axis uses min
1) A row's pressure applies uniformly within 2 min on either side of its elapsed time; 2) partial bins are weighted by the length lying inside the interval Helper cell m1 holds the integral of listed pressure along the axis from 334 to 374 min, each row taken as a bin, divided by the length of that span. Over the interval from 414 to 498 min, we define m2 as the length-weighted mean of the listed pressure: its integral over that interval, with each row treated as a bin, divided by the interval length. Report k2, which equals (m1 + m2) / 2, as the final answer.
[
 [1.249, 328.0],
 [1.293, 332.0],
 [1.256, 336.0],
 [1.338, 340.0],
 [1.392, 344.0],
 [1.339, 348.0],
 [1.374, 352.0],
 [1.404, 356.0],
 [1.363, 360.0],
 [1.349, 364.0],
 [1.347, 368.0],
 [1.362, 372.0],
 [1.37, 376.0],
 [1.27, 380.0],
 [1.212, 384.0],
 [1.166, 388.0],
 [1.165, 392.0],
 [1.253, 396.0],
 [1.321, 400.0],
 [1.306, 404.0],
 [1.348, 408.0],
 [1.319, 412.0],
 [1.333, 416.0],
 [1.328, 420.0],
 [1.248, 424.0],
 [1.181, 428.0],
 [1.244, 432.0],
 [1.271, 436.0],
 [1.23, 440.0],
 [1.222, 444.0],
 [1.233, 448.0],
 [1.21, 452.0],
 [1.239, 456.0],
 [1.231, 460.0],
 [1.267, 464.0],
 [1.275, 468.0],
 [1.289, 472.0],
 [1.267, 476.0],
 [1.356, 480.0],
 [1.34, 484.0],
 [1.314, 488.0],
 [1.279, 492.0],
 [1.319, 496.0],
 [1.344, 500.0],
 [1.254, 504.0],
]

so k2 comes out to 1.311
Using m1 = 1.35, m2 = 1.27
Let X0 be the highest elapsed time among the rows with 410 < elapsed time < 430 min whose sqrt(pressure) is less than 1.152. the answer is 428.0 min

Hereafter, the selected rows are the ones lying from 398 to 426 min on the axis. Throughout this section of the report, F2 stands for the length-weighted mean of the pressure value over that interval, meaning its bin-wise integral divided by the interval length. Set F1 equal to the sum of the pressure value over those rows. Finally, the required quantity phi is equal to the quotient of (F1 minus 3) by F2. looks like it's 4.72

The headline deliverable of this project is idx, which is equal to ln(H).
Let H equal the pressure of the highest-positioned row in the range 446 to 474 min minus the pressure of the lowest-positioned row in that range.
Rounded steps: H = 0.056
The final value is -2.9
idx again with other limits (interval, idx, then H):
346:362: -3.7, 0.024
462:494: -4.4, 0.012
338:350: -6.9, 0.001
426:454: -3.5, 0.029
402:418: -3.6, 0.027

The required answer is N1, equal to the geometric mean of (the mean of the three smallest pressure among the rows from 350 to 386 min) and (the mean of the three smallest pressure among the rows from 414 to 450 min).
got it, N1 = 1.24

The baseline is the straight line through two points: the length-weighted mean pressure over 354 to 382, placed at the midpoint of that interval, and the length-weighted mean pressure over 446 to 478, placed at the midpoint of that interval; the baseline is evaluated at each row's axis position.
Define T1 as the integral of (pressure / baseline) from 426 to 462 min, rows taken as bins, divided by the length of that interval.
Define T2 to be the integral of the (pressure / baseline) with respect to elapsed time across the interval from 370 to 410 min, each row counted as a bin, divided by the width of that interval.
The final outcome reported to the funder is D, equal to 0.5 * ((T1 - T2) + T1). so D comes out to 0.487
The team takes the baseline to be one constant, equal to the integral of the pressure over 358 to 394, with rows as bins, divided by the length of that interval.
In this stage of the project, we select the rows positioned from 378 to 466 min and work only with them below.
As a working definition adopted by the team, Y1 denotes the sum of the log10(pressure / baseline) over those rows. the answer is -0.27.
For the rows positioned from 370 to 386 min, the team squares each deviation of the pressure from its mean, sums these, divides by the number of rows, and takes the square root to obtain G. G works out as 0.066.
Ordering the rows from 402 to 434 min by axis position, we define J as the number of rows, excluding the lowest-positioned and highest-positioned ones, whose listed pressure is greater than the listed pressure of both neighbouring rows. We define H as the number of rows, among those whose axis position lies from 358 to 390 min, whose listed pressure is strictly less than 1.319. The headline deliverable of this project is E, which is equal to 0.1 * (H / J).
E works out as 0.15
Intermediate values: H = 3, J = 2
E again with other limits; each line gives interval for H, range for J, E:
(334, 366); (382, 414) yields 0.05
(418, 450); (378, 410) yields 0.70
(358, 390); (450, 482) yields 0.15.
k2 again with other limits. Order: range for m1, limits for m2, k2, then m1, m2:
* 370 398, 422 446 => 1.245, 1.26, 1.23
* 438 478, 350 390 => 1.284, 1.25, 1.32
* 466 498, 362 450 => 1.291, 1.30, 1.28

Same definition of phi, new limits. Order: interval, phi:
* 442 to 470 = 4.58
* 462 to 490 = 4.69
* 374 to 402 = 4.60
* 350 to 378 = 4.81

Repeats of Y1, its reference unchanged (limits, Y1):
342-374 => 0.20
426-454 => -0.15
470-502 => 0.06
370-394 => -0.07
